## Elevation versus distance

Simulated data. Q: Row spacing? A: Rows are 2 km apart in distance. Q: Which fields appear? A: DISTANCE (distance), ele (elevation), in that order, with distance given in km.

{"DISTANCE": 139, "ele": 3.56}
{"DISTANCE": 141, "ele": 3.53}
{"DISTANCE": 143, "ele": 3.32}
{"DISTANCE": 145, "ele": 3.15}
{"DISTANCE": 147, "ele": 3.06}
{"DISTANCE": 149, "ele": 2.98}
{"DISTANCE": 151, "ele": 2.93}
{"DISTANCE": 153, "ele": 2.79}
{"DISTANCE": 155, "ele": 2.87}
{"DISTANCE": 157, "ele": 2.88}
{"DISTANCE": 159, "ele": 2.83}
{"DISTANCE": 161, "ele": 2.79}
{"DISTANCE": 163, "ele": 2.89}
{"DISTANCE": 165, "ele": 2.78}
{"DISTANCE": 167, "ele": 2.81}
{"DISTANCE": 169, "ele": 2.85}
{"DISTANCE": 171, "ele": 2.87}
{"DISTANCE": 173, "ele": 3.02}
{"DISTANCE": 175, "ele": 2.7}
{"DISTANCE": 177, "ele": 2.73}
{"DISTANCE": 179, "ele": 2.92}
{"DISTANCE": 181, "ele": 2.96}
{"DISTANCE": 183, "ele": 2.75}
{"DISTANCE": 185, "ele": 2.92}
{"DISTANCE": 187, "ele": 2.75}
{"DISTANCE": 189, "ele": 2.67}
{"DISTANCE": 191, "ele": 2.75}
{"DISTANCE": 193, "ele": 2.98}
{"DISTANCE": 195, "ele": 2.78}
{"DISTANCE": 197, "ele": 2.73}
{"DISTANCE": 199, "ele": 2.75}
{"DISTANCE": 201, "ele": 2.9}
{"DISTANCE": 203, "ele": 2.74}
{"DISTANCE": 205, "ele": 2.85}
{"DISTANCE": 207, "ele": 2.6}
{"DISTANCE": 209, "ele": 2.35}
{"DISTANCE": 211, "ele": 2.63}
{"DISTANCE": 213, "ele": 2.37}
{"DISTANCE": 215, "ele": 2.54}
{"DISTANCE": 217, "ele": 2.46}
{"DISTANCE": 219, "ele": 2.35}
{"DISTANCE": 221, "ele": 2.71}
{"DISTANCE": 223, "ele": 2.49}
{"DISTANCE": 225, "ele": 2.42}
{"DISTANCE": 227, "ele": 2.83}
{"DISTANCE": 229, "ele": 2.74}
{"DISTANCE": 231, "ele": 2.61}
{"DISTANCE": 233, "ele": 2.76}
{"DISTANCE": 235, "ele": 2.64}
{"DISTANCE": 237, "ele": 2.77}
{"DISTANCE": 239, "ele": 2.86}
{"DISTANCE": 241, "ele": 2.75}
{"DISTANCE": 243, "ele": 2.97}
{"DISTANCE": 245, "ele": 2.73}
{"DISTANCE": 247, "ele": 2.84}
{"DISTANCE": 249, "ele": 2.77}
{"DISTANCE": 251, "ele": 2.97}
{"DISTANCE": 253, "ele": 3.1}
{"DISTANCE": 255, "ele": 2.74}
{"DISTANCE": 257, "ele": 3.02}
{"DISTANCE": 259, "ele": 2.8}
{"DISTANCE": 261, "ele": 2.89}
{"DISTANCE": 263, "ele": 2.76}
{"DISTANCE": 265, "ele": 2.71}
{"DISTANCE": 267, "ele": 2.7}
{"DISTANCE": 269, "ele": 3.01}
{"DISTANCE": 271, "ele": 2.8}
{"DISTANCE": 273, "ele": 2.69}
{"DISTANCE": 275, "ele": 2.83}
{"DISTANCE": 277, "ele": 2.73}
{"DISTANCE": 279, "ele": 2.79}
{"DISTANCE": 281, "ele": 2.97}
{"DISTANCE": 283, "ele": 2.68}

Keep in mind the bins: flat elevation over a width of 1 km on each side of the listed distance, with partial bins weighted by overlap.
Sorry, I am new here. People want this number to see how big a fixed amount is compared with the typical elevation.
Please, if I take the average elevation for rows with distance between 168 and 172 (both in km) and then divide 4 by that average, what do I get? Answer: 1.40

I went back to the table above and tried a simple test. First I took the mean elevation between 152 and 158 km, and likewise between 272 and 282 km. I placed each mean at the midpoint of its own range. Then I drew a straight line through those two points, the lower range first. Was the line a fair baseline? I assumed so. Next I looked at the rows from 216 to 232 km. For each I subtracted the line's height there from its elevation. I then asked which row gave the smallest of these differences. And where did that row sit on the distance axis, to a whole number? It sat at 219 km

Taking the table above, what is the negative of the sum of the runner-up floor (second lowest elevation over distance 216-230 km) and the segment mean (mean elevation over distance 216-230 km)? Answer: -4.99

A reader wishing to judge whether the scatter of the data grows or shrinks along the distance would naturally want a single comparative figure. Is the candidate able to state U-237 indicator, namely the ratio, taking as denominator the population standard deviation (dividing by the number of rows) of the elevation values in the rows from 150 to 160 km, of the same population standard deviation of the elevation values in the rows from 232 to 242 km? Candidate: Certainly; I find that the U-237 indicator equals 1.5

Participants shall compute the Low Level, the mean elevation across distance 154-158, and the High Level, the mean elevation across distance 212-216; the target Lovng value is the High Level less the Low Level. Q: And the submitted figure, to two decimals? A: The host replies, -0.42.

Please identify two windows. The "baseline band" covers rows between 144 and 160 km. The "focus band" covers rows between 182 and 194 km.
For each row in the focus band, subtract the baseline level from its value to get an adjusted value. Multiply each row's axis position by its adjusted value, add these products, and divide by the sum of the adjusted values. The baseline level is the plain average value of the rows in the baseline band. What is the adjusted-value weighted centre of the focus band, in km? 187.3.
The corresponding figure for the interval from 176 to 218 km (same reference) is 203.8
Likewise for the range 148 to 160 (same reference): 156.4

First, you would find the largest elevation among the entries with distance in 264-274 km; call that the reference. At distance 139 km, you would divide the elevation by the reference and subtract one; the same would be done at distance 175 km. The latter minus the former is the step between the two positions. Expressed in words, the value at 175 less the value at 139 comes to -0.286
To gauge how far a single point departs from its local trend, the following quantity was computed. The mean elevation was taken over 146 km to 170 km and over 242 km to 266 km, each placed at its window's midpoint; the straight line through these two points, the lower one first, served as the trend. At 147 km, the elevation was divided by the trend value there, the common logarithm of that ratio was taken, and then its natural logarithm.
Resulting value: -3.6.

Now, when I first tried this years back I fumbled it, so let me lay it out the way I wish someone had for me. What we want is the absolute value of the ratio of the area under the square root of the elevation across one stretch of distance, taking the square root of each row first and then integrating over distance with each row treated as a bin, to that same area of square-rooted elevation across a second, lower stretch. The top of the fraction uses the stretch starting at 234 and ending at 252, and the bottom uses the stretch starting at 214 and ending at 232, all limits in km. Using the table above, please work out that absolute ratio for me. 1.05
